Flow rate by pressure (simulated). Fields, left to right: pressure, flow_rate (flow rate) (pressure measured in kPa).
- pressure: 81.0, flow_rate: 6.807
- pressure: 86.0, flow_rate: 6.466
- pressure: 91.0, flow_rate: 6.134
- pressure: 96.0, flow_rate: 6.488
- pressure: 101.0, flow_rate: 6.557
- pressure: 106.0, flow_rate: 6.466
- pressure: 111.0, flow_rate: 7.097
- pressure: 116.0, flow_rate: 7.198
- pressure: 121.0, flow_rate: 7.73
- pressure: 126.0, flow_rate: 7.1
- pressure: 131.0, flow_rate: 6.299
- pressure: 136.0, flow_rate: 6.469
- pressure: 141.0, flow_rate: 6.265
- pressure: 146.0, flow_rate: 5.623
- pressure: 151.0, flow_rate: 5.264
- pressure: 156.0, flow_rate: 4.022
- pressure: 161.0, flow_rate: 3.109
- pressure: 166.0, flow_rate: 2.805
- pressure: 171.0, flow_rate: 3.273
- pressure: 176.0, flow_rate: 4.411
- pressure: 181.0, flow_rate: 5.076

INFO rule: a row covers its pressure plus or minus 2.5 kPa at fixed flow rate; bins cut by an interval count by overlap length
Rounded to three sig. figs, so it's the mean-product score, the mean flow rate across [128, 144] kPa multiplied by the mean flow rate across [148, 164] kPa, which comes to 26.2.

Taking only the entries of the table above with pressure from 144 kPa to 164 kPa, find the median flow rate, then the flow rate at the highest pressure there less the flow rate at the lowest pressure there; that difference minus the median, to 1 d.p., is -7.2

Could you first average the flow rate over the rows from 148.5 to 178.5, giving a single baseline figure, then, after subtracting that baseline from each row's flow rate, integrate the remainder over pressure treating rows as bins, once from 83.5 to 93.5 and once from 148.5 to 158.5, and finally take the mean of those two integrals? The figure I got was 17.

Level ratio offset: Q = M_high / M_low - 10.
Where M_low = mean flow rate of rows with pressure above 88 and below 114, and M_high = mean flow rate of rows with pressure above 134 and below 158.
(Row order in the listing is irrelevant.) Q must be -9.16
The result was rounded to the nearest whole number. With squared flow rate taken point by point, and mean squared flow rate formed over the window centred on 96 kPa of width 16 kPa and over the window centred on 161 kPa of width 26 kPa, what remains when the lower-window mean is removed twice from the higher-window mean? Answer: -67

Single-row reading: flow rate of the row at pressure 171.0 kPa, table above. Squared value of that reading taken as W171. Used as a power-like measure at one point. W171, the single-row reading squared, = 11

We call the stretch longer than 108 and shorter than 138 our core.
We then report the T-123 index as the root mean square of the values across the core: 7.0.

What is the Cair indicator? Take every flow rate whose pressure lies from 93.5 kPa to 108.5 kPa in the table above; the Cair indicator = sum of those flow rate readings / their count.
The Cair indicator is 6.5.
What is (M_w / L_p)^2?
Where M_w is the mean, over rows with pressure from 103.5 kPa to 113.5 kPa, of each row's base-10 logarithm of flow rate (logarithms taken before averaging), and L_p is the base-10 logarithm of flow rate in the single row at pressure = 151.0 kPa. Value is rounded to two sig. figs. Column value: 1.3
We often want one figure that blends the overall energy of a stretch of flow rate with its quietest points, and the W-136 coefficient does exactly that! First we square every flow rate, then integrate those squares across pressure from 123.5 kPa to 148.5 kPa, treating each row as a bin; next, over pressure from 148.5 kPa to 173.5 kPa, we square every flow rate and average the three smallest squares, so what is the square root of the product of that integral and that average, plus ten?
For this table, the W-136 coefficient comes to 108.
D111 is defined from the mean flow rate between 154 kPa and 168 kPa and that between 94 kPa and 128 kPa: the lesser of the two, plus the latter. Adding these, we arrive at 10.3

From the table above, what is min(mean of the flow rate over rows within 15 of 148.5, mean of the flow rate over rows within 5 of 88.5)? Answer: 5.1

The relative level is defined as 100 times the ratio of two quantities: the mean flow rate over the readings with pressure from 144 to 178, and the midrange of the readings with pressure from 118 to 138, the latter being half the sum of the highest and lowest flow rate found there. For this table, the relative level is 58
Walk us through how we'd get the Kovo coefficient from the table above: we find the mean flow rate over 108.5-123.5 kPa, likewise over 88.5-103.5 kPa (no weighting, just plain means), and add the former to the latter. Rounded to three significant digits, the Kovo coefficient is 13.7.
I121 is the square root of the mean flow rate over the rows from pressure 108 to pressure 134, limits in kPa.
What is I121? 2.66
